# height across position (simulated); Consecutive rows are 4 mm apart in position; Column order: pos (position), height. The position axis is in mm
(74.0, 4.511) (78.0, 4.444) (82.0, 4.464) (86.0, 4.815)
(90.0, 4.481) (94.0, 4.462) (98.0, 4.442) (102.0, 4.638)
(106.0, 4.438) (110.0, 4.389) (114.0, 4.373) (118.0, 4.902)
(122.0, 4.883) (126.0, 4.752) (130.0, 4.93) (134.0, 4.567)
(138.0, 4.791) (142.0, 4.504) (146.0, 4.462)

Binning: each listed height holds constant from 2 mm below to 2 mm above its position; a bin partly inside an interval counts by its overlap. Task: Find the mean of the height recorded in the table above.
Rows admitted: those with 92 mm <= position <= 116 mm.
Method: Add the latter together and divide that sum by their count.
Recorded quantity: 4.46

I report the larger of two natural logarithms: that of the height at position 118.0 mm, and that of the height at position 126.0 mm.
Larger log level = 1.59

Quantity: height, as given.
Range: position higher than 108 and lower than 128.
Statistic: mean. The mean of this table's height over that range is 4.66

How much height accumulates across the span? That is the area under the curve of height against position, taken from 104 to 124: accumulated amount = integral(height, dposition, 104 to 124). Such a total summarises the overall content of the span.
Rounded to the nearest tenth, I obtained 91.9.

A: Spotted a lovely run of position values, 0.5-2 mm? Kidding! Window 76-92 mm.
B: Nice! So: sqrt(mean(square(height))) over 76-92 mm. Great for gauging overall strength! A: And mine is 4.55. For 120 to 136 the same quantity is 4.79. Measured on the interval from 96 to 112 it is 4.48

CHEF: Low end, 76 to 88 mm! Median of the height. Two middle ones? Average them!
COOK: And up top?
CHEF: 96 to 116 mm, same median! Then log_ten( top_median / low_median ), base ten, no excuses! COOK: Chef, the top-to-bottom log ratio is 0.00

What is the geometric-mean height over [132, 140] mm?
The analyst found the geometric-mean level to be 4.68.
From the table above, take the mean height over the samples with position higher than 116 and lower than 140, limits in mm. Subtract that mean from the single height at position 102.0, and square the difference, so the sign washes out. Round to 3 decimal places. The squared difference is 0.028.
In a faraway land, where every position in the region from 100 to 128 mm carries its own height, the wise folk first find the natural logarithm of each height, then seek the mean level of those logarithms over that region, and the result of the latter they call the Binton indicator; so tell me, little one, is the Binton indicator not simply 1.53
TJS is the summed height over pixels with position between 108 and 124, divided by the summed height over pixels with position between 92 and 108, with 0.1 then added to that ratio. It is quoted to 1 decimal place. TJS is 1.1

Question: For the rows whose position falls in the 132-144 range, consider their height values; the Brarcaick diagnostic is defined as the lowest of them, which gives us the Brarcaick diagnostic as 4.504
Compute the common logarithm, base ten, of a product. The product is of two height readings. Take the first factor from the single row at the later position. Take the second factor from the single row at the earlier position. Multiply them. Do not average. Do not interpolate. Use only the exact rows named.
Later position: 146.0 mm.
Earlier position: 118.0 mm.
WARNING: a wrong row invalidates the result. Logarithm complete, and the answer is 1.34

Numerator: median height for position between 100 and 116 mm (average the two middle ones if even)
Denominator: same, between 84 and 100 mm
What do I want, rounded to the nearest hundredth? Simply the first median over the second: 0.99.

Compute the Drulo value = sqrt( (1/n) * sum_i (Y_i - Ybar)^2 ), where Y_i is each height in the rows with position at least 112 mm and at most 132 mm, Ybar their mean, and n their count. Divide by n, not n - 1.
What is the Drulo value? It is 0.21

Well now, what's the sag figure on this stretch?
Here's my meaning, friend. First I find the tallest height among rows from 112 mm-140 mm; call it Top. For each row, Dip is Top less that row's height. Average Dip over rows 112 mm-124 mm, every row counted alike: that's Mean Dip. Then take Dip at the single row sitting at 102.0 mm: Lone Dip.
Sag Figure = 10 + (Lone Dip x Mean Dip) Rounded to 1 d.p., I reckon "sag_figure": 10.1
